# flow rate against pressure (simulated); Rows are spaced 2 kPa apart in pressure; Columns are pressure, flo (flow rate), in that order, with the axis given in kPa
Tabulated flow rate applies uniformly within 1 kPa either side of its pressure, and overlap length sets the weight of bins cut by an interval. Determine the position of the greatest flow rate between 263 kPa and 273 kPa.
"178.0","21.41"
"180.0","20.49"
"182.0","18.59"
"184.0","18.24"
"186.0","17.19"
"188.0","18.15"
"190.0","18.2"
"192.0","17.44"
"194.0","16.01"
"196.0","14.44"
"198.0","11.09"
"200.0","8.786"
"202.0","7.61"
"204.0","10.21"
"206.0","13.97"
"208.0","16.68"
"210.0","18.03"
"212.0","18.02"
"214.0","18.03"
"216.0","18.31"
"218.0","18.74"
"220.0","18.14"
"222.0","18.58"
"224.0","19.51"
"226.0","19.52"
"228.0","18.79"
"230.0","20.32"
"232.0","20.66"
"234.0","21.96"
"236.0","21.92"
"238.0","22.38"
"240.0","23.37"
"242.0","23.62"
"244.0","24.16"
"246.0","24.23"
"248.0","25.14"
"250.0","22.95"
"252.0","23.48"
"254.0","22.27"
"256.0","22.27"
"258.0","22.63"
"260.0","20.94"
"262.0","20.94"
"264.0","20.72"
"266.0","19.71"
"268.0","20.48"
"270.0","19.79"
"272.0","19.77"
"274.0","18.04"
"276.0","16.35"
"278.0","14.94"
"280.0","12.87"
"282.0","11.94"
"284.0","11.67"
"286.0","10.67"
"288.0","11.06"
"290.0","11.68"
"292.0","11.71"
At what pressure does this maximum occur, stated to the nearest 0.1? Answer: 264.0 kPa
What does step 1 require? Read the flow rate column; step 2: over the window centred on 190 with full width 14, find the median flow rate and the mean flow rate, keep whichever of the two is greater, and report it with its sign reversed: -17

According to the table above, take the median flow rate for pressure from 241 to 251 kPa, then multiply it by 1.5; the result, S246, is 36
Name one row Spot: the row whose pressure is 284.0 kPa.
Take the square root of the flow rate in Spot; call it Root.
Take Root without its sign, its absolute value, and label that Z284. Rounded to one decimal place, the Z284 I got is 3.4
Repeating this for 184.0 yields 4.3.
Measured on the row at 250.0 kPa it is 4.8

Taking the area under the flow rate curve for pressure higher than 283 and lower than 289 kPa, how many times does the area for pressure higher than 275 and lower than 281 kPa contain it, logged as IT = 1.3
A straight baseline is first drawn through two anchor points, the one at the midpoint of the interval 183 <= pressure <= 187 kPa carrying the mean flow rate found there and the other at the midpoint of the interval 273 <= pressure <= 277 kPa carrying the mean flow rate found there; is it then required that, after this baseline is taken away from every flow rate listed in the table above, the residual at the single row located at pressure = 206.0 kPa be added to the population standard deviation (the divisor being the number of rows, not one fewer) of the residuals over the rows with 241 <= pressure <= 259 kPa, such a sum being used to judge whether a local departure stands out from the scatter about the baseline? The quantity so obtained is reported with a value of -2.7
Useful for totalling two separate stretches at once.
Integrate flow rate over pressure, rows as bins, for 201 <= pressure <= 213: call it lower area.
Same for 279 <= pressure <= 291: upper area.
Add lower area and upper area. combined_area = 309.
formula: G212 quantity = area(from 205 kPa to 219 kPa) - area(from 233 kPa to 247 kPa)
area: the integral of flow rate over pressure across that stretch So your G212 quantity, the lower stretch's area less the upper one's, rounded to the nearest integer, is -80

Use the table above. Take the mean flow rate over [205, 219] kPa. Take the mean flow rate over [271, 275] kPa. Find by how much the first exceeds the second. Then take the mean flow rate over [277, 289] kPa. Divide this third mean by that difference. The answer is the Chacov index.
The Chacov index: -8.1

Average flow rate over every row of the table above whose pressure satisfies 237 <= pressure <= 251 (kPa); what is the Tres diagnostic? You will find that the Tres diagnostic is 24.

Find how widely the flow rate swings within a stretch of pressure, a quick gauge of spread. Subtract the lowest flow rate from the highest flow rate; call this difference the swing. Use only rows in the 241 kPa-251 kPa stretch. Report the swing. 2.2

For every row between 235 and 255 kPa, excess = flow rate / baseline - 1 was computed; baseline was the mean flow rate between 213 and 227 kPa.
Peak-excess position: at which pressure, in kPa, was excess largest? 248.0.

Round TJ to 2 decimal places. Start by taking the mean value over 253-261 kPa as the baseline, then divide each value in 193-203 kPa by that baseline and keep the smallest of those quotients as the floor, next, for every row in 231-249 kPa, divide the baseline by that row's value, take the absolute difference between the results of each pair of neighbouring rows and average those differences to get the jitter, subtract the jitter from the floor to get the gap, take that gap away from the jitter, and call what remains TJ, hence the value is -0.30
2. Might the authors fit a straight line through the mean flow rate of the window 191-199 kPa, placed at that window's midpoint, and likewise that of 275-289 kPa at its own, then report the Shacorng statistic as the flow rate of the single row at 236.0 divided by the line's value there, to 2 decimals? 1.59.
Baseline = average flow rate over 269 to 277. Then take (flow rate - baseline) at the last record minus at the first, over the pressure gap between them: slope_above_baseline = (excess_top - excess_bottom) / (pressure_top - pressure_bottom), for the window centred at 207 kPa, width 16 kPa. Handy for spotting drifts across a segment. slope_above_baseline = 0.66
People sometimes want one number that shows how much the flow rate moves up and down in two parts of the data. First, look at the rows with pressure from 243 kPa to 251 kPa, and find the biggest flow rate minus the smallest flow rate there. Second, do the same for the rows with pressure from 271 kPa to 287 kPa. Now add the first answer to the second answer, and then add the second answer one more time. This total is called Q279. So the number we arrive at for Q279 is 20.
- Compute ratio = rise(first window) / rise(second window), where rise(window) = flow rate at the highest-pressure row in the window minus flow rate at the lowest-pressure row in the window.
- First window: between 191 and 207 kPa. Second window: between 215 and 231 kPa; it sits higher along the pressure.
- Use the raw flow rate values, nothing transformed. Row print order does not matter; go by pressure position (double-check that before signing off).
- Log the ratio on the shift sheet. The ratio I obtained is -1.7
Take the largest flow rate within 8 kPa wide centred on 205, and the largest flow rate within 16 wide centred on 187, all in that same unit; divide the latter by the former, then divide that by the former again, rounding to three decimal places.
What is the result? 0.074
